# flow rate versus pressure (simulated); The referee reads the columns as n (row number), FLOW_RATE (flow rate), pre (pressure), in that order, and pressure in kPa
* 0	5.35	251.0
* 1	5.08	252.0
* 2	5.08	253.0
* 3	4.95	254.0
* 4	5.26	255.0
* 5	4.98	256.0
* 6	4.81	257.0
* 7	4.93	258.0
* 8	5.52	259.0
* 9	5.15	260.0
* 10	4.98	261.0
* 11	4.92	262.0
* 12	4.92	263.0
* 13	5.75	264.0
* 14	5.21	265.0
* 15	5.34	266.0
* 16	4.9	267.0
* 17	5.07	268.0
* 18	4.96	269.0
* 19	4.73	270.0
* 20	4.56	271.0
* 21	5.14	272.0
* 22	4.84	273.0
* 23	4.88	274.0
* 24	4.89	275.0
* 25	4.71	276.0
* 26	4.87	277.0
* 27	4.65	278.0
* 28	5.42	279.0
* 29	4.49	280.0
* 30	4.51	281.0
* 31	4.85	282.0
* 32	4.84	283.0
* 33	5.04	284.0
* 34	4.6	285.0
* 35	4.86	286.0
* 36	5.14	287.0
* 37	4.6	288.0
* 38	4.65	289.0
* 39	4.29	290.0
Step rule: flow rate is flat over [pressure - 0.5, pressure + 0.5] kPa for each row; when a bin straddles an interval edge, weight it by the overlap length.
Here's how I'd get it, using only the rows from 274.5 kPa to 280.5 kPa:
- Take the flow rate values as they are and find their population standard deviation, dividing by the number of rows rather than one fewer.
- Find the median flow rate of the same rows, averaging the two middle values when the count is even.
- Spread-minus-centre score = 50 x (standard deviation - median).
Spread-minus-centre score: -225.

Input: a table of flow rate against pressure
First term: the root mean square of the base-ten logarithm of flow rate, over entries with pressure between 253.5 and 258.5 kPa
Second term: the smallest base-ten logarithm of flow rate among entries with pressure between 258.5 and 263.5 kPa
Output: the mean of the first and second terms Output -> 0.695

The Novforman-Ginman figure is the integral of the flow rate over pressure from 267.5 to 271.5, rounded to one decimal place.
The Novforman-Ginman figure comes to 19.3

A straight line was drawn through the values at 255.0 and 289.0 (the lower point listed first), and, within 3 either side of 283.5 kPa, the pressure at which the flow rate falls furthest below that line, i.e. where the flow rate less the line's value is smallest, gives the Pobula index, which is 281.0 kPa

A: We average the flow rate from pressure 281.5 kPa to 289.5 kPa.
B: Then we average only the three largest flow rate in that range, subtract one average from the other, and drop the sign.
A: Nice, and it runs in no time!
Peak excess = 0.191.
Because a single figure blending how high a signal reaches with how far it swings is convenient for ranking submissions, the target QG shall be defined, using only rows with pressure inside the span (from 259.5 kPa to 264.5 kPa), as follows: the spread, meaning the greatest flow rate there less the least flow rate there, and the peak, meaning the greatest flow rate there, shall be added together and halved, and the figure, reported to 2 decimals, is 3.29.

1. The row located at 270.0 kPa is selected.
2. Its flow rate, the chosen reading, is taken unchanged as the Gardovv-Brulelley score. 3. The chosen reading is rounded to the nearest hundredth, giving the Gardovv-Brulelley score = 4.73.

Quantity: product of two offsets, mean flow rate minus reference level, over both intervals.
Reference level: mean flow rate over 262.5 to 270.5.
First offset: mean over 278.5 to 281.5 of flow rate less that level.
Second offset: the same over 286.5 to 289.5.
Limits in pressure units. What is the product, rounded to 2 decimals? 0.10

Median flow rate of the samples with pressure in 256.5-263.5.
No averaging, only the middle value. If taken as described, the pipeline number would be 4.93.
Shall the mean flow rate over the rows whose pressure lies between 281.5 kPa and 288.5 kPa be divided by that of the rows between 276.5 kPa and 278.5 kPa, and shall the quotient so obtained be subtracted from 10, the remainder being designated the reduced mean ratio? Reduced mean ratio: 8.98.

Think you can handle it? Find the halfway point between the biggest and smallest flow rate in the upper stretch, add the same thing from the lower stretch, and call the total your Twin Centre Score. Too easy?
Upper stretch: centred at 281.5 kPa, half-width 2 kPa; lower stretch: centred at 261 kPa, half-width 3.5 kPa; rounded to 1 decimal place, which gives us 10.0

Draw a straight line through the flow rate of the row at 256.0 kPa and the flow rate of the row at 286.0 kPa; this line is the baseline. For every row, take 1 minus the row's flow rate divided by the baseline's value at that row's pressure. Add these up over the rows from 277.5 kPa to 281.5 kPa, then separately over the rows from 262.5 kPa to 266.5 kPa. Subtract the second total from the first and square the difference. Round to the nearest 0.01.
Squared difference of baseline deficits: 0.15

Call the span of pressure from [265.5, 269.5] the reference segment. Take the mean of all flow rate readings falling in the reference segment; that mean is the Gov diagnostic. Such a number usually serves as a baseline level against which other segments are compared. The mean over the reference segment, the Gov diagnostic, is 5.07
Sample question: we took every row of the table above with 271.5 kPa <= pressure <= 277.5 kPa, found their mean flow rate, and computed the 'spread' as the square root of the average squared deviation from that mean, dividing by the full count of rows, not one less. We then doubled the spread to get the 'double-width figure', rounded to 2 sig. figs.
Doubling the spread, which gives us 0.26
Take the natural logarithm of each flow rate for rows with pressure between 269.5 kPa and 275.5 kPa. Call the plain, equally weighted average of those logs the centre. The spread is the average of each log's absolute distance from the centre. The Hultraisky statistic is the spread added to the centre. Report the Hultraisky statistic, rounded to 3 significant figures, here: 1.60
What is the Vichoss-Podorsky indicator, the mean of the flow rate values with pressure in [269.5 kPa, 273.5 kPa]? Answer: 4.82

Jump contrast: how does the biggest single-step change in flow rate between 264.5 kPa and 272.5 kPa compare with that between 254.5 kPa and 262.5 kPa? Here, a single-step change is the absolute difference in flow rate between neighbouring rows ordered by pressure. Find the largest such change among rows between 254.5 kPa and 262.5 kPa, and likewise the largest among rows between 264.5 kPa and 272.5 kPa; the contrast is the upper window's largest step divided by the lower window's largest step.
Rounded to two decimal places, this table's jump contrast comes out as 0.98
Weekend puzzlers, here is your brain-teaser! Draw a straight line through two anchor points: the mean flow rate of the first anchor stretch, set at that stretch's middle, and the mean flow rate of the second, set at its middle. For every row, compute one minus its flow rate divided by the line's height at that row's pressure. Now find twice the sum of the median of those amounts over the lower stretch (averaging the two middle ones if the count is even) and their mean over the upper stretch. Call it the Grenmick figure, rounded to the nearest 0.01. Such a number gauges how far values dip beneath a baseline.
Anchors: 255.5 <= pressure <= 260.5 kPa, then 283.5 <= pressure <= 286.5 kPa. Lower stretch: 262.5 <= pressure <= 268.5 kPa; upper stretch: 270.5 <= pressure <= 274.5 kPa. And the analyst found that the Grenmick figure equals -0.02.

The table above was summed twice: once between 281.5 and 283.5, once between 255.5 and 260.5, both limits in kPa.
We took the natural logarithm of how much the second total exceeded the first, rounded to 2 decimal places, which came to 2.75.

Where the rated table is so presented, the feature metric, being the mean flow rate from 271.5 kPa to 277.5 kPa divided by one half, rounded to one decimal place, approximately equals 9.8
